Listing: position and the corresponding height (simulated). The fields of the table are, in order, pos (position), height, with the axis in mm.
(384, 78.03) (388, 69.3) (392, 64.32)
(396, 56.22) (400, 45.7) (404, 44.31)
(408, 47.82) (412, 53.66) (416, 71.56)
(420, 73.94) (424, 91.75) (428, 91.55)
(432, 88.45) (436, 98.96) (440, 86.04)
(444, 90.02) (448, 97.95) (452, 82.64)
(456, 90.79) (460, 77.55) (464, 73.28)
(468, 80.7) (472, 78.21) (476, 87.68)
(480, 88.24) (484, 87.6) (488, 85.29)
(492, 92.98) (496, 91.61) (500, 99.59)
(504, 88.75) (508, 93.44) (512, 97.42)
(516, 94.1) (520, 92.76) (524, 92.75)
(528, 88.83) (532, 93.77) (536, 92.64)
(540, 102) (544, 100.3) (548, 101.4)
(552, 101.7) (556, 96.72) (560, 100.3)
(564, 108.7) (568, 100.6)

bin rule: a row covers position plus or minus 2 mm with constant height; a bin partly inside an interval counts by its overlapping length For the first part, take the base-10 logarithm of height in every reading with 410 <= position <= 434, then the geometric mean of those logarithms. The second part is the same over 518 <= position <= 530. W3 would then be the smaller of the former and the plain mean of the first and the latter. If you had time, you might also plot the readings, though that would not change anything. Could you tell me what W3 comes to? 1.89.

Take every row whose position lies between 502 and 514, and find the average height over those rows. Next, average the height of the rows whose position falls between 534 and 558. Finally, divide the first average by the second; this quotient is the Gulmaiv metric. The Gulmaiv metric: 0.94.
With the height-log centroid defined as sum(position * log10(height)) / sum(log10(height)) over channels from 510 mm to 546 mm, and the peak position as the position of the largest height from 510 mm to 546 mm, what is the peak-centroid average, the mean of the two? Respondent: 534.0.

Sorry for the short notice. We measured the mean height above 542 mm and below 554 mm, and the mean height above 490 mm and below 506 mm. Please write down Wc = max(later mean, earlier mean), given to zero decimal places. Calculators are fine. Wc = 101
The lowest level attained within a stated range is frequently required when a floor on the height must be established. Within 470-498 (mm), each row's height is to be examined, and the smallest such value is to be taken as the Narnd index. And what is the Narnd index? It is 78.21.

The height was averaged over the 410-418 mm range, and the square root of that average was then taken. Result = 7.91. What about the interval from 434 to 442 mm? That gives 9.62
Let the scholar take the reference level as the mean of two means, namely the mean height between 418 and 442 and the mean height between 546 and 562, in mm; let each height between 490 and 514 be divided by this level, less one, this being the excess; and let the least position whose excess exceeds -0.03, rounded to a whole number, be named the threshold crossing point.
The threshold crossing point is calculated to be 492 mm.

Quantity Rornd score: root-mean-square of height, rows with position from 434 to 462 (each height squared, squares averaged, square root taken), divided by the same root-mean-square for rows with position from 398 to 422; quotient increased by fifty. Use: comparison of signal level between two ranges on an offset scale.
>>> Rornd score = 51.6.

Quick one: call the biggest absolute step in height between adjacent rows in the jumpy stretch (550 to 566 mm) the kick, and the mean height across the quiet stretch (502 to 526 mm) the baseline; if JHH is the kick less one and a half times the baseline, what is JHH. -131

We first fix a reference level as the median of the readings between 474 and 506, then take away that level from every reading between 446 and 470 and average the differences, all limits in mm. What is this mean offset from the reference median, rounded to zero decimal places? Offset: -5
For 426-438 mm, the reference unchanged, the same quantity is 4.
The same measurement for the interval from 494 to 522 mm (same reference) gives 5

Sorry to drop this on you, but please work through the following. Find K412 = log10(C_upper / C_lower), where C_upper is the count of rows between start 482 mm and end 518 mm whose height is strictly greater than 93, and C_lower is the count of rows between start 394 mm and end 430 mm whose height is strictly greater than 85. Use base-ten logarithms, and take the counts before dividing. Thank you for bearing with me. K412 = 0.30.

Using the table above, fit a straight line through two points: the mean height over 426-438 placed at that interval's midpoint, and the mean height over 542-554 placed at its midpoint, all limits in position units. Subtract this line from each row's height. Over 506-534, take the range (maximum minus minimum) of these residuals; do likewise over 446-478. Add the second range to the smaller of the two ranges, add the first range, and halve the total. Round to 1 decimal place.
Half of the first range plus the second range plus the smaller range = 22.6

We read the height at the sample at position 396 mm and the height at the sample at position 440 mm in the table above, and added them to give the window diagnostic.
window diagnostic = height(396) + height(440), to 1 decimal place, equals 142.3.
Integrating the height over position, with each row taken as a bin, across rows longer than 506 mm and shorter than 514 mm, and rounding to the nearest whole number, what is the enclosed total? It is 763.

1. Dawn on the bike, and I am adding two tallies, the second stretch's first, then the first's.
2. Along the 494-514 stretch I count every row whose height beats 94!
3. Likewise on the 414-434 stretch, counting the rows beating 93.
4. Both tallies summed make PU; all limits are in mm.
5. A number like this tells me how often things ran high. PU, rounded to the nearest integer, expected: 2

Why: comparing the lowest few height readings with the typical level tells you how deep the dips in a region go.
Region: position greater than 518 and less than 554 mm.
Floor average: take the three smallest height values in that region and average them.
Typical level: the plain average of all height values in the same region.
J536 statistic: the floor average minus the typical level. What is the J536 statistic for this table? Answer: -5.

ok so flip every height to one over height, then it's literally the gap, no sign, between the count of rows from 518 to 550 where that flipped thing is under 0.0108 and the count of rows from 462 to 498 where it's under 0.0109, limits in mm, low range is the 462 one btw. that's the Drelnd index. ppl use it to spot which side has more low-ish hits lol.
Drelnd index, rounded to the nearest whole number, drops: 6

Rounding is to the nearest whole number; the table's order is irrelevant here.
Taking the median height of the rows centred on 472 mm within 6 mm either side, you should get 81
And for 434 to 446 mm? 90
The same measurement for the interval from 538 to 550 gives 101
